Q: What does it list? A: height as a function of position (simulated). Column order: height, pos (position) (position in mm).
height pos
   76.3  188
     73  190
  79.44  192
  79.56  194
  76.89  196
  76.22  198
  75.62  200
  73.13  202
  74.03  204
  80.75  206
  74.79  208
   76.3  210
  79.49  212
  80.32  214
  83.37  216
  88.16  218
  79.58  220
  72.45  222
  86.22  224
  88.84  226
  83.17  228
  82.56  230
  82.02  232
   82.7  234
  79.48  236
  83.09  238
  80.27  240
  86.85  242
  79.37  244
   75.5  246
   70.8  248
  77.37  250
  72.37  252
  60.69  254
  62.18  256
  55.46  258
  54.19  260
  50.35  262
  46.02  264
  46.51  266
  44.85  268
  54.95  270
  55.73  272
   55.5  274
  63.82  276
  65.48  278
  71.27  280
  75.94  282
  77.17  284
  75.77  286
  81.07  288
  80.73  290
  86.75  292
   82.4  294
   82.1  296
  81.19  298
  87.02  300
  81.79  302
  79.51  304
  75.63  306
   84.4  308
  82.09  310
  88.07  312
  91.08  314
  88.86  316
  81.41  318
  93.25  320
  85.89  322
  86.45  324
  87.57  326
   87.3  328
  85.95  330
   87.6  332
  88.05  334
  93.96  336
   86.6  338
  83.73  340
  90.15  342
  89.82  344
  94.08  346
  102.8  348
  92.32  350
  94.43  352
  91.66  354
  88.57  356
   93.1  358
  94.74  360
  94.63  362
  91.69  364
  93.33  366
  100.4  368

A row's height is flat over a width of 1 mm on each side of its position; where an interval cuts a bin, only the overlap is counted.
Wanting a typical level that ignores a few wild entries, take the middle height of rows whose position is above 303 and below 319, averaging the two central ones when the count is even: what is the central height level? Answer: 83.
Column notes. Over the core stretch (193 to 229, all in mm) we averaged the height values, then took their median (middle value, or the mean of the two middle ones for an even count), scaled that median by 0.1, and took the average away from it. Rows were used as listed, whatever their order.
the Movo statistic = -71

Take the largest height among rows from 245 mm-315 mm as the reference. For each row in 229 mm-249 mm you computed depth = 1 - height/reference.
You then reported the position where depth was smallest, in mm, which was 242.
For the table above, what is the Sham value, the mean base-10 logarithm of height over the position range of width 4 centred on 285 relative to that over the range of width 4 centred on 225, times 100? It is 97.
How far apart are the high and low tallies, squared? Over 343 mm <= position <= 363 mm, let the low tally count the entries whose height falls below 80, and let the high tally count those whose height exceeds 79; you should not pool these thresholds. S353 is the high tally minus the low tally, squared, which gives 100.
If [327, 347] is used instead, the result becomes 100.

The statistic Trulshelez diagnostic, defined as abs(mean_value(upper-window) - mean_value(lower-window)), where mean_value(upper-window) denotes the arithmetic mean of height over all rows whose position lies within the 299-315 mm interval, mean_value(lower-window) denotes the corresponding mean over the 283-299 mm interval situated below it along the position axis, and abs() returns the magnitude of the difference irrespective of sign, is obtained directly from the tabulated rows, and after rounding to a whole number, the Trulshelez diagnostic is 3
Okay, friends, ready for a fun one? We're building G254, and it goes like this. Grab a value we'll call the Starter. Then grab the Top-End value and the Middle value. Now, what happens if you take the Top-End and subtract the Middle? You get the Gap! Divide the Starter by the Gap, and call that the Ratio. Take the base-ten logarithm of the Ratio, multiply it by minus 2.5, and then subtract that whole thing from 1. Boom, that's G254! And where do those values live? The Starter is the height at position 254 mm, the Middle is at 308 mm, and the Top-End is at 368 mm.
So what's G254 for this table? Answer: 2.4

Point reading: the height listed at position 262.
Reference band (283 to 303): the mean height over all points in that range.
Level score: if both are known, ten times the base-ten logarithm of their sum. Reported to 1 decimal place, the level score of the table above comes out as 21.2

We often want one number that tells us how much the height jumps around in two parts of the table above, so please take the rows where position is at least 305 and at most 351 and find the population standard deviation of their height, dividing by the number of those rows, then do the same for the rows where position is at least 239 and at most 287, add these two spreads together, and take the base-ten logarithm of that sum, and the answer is 1.24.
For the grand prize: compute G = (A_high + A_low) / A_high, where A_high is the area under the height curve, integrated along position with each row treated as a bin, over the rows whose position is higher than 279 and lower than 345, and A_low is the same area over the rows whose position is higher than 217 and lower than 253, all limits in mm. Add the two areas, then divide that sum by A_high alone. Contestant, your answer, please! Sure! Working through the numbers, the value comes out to 1.52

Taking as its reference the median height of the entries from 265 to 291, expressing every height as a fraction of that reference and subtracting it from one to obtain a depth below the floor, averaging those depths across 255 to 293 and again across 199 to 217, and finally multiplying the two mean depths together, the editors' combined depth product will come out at -0.006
